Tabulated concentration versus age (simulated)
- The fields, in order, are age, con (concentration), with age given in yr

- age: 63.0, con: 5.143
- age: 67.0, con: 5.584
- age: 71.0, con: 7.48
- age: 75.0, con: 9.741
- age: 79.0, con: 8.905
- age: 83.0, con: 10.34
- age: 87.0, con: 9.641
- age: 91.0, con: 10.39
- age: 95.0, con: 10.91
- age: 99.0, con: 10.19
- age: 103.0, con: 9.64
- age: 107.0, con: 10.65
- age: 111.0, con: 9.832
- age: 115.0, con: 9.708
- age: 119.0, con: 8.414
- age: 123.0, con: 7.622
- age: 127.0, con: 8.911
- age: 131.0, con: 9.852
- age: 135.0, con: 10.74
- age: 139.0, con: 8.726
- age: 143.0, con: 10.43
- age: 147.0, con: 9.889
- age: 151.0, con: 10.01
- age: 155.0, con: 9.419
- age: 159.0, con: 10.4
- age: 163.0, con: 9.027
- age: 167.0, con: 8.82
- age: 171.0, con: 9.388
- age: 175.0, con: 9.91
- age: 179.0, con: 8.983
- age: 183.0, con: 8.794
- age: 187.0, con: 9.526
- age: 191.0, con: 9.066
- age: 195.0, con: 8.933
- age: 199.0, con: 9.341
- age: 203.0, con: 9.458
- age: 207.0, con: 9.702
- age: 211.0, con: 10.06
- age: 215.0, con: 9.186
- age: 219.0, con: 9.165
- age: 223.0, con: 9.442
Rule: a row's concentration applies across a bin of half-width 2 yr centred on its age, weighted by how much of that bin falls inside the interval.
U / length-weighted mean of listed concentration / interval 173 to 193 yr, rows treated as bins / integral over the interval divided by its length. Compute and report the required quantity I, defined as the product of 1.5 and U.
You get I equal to 13.9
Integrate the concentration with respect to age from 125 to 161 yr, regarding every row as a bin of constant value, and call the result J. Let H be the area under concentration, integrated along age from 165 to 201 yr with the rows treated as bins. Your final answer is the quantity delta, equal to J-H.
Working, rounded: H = 331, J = 354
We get 22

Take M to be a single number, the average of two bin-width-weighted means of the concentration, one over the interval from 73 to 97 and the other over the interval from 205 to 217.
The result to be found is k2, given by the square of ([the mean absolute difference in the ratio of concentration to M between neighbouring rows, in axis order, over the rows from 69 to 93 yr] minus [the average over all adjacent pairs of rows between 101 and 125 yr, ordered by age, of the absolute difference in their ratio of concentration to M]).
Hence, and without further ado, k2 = 0.002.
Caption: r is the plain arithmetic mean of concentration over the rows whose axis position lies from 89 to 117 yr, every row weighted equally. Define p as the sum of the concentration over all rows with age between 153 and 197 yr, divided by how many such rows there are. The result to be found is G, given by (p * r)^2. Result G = 8972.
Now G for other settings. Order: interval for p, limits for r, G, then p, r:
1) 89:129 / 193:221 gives 8200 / 9.63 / 9.4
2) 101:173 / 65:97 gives 7555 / 9.53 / 9.1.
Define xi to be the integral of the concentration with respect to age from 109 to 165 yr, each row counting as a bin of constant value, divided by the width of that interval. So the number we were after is 9.50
